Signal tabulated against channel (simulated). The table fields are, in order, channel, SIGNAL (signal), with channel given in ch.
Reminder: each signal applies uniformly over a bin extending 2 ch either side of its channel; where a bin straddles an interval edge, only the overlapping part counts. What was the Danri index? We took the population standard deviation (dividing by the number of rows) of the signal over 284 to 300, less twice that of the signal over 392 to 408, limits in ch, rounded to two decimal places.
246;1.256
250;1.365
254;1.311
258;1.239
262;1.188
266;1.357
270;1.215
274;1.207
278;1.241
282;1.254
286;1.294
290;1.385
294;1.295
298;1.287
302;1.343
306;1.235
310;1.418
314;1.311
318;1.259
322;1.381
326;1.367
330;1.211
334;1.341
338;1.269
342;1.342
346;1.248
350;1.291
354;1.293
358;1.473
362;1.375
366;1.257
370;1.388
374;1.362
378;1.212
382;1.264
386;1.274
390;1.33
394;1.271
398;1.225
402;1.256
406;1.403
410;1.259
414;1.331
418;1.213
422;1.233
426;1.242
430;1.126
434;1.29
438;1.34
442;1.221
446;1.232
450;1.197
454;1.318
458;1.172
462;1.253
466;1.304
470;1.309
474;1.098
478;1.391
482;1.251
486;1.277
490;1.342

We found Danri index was -0.10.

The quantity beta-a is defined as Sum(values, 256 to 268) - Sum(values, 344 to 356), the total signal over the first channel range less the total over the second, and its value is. -0.05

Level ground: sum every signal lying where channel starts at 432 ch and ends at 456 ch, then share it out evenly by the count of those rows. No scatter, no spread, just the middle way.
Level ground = 1.27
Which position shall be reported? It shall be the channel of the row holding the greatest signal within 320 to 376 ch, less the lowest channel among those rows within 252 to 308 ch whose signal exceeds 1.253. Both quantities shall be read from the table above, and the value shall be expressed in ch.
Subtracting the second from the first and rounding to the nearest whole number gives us 104 ch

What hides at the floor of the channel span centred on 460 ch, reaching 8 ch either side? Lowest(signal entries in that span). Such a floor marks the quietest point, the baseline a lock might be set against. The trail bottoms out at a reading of 1.172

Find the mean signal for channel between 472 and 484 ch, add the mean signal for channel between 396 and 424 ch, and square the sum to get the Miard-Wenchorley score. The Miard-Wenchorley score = 6.4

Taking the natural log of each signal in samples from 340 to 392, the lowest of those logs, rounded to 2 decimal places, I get 0.19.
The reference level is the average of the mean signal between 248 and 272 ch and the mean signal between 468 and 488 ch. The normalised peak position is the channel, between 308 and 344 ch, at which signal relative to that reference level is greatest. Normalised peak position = 310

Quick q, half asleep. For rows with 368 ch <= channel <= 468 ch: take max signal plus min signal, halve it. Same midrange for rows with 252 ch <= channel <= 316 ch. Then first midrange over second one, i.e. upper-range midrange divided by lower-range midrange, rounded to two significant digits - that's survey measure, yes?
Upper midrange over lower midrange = 0.97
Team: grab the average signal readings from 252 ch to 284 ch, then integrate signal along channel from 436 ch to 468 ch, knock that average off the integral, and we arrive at 38.9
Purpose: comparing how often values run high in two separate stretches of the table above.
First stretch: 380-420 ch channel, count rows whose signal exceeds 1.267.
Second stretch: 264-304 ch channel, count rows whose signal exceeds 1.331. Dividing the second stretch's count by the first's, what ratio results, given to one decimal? 0.6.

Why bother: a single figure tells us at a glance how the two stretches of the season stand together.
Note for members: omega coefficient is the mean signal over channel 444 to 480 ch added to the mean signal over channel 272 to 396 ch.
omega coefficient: 2.558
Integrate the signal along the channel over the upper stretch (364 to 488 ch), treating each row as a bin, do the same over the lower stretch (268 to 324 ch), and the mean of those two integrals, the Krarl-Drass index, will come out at 115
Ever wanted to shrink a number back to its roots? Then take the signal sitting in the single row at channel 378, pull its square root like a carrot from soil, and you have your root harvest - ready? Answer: 1.10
